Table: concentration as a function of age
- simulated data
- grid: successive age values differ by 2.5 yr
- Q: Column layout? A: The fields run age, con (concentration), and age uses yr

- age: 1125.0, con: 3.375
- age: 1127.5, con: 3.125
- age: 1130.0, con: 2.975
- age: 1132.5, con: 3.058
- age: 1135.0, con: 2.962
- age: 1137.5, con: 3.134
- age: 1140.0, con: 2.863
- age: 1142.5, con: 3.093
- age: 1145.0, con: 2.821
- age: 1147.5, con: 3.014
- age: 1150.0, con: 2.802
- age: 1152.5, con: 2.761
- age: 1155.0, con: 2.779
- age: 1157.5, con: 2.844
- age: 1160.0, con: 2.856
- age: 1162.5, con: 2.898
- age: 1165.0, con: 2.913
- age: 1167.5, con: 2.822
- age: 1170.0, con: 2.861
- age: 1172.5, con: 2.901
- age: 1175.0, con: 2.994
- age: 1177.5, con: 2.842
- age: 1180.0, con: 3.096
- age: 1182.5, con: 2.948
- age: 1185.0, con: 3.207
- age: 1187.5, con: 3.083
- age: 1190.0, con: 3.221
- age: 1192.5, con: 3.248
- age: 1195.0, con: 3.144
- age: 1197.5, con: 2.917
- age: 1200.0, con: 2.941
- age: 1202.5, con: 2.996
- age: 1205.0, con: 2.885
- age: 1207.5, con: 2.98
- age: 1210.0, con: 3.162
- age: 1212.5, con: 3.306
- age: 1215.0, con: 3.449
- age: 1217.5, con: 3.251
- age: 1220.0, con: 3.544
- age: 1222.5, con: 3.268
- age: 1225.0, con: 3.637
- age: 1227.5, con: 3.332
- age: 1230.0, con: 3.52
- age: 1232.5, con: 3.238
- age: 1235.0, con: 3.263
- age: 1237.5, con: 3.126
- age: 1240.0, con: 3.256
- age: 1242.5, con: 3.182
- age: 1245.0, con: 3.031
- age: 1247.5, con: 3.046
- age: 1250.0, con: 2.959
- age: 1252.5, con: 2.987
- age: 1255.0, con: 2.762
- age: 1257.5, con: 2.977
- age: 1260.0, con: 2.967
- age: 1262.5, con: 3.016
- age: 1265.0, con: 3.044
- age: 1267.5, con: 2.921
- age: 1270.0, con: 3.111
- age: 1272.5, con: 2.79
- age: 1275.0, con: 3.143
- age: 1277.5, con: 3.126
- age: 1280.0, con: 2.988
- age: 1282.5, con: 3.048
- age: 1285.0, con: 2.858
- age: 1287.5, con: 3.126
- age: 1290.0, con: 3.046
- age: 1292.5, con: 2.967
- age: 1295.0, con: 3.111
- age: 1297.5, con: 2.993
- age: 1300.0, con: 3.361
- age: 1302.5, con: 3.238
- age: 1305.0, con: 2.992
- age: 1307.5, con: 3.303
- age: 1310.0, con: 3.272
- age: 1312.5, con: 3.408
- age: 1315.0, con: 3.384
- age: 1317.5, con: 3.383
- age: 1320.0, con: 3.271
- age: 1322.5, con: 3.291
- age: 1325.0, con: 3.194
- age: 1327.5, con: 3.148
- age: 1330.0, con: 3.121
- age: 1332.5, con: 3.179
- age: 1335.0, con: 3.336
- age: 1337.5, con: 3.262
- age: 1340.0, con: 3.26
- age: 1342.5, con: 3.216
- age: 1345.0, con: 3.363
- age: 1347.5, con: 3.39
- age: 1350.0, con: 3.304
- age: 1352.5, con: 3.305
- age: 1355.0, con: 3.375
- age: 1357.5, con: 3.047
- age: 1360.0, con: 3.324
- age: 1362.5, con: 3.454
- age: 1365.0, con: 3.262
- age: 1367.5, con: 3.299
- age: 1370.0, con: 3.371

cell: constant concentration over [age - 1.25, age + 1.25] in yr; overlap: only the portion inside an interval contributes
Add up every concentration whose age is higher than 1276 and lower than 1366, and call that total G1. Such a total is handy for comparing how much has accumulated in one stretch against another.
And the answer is 116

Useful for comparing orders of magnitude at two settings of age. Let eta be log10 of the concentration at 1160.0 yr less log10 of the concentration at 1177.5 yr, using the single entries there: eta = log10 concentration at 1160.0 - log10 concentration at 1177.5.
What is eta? 0.002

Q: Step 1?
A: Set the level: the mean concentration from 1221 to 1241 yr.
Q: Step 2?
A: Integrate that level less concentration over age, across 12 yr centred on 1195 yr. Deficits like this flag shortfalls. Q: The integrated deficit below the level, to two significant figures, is 2.9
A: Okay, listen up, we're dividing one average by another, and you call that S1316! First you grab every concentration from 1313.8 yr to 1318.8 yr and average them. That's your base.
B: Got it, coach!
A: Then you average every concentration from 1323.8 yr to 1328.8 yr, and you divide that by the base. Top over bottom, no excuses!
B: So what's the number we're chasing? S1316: 0.94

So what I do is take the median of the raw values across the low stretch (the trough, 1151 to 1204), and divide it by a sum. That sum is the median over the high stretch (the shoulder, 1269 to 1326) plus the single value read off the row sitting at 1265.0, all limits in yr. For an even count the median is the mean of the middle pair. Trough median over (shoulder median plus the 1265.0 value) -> 0.473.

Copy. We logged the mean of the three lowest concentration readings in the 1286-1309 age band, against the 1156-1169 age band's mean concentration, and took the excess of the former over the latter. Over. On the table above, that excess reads 0.12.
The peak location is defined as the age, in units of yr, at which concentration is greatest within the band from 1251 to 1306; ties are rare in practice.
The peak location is 1300.0 yr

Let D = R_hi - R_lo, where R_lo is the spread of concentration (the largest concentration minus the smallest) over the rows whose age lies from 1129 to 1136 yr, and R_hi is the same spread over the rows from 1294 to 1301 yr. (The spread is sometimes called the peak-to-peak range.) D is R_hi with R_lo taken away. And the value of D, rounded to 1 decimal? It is 0.3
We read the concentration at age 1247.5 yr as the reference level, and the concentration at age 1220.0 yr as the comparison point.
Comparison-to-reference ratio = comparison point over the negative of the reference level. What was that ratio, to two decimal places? -1.16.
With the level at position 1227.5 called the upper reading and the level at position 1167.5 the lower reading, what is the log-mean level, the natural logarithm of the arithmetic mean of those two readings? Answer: 1.12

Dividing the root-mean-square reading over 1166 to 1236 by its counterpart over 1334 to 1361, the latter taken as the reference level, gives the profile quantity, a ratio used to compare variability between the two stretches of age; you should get 0.958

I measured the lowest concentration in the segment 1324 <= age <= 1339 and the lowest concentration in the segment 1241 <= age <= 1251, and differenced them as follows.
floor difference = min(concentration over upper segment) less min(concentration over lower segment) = 0.16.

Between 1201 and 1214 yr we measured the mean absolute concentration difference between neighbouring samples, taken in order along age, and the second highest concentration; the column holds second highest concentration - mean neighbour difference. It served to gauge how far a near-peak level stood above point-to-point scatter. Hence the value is 3.03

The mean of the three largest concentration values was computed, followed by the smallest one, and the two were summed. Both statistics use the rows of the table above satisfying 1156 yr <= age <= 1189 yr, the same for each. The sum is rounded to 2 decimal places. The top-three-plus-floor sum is 5.95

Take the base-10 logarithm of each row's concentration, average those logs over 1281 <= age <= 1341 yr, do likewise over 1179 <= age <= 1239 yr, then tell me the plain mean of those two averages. 0.504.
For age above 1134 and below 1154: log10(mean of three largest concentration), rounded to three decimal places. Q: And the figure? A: 0.489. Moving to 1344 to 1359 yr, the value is 0.528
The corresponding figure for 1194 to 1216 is 0.519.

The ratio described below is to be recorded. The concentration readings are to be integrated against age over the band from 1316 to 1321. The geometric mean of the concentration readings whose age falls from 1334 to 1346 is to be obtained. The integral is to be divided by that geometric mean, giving 5.1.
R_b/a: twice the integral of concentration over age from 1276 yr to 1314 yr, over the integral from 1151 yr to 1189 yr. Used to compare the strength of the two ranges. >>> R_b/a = 2.14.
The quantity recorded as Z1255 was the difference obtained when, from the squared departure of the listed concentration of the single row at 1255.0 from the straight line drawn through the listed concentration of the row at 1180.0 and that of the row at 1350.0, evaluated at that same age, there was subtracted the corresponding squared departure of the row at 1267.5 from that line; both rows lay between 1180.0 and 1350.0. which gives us 0.10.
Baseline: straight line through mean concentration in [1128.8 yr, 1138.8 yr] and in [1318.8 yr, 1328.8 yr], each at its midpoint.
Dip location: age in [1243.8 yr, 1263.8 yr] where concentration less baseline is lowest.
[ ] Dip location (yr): 1255.0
